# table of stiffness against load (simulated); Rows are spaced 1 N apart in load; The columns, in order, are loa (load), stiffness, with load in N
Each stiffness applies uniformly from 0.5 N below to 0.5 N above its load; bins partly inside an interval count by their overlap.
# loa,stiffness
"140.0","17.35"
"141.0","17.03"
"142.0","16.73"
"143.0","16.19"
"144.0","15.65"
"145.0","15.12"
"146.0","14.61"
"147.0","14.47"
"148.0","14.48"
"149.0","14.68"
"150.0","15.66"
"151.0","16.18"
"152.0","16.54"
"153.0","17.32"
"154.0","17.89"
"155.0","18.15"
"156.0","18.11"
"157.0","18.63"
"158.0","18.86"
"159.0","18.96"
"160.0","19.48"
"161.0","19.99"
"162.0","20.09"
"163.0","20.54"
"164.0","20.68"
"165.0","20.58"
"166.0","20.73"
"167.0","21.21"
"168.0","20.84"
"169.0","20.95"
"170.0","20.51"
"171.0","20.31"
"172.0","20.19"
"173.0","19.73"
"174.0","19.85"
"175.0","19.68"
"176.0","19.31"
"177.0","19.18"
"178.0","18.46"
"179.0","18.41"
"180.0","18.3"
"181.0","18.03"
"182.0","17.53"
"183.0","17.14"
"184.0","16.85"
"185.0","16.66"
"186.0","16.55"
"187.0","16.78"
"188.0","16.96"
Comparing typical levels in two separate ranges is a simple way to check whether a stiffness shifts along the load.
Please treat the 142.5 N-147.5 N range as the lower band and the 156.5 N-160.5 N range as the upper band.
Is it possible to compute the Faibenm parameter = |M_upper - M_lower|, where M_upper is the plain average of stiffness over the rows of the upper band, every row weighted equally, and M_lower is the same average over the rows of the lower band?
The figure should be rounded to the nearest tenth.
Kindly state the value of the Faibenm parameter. 3.8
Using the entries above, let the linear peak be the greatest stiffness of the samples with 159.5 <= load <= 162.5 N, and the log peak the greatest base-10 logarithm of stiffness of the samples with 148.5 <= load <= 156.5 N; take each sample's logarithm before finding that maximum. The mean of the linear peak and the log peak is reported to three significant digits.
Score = 10.7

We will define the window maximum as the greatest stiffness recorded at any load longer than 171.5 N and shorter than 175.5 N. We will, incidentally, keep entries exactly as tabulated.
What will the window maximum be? 20.19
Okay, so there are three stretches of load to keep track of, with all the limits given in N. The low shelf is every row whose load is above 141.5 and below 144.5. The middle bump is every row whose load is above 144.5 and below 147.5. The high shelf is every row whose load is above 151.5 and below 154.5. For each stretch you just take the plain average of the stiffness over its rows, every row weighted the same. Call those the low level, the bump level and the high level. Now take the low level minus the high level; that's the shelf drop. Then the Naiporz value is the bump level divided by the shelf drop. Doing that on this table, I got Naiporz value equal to -14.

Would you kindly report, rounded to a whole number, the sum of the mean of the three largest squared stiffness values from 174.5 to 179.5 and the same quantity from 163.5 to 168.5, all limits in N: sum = 814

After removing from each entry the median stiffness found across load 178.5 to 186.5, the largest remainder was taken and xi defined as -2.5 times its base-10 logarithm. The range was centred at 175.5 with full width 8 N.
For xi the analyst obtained -1.1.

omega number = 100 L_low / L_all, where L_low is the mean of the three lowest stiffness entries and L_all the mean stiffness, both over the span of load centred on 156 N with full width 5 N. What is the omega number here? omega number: 98.5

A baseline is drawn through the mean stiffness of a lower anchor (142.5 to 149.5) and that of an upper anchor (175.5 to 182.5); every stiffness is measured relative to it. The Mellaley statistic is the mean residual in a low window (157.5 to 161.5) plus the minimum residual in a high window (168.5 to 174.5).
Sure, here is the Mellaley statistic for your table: 4.8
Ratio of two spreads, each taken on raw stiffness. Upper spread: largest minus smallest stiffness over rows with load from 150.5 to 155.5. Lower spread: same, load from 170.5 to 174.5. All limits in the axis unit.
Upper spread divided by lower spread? 3.4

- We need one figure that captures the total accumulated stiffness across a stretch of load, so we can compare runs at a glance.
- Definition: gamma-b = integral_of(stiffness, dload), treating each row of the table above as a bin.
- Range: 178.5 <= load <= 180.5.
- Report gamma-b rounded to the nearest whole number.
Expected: 37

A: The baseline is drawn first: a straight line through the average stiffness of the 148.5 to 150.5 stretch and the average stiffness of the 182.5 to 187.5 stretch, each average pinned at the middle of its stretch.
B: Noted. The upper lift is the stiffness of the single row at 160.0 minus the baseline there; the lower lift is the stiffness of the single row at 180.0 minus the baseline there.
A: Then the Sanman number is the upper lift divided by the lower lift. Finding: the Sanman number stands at 2.2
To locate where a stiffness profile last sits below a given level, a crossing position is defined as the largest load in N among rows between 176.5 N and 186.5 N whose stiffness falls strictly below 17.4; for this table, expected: 186.0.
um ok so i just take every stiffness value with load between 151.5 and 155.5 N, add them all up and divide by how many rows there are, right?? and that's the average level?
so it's 17.5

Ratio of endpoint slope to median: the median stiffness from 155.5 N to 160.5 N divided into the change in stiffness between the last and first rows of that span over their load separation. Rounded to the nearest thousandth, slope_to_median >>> 0.018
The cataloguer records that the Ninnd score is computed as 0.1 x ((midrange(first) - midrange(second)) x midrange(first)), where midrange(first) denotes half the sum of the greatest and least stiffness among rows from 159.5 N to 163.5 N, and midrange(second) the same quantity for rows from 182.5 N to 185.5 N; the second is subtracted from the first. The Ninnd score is 6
